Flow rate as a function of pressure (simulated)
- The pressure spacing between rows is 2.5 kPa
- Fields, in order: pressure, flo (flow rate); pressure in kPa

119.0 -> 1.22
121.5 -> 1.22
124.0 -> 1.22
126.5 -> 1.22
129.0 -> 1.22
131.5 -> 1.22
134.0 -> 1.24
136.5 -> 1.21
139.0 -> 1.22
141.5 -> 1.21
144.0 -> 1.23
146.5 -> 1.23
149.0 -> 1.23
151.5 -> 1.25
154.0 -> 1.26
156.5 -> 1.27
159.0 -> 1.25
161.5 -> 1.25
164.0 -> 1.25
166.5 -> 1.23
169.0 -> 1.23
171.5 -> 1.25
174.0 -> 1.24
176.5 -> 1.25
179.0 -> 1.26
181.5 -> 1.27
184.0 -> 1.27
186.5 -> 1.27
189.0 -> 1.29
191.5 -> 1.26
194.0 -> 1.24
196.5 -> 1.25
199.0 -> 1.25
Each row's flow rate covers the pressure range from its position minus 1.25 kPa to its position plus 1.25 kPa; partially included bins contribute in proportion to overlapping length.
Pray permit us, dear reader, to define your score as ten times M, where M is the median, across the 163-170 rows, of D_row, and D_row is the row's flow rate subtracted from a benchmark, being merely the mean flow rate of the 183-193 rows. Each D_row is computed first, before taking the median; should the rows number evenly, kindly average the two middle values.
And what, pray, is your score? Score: 0.4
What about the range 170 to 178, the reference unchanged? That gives 0.2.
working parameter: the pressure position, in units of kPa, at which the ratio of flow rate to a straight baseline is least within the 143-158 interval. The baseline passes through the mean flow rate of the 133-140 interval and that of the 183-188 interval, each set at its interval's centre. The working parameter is 149.0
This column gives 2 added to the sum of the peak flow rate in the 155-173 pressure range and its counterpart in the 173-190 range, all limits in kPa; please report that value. 4.560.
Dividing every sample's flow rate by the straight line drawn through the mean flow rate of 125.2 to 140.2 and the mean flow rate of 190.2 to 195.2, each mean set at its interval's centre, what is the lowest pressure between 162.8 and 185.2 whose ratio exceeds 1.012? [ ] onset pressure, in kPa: 179.0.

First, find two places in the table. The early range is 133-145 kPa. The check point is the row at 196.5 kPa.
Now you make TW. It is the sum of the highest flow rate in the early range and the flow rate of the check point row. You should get 2.49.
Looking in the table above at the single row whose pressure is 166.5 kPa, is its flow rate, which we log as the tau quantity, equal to 1.23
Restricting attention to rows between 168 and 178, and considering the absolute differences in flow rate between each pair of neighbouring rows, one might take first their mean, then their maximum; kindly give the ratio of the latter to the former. 1.50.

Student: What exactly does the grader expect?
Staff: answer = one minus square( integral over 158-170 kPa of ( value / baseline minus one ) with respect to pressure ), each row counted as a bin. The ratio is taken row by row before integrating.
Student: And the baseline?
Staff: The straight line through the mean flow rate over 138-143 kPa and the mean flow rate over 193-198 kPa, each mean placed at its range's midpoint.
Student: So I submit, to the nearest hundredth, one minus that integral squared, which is 0.98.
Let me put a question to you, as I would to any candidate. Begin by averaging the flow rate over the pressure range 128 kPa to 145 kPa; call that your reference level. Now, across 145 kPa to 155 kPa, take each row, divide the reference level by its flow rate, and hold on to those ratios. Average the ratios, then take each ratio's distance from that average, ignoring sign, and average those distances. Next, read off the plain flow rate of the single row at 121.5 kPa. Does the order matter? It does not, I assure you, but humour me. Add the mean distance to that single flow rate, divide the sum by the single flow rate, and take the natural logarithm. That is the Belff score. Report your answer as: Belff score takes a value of 0.0081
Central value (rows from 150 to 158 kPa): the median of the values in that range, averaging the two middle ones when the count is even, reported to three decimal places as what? 1.260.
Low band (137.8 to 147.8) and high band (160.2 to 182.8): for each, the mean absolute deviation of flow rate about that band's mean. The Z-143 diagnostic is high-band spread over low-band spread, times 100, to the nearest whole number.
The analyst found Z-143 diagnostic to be 128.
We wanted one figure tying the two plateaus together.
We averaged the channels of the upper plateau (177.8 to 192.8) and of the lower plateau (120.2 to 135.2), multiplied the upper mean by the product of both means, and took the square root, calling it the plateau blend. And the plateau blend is 1.40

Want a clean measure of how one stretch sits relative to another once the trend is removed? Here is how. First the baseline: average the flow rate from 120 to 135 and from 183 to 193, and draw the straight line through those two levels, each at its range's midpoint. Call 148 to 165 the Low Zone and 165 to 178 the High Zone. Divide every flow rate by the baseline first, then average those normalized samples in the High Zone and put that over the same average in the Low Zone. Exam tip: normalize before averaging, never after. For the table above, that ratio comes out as 0.98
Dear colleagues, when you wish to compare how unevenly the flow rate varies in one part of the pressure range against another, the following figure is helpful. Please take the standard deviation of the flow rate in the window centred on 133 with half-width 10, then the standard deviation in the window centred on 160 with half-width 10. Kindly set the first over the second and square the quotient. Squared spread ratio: 0.47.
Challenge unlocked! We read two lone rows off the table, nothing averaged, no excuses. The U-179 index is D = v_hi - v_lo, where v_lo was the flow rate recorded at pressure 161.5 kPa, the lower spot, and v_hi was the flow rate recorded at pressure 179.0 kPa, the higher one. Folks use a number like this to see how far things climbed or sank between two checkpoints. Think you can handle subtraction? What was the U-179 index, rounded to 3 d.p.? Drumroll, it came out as 0.010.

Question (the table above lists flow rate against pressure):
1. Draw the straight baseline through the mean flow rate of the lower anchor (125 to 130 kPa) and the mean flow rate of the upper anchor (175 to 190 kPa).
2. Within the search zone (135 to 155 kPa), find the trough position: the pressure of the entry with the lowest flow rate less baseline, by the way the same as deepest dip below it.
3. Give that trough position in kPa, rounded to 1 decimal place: 141.5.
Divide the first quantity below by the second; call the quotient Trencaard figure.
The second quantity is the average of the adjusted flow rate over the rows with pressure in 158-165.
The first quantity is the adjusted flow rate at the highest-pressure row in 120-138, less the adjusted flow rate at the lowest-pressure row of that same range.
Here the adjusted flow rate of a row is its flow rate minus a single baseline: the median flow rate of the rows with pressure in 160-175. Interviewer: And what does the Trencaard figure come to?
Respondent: -2.0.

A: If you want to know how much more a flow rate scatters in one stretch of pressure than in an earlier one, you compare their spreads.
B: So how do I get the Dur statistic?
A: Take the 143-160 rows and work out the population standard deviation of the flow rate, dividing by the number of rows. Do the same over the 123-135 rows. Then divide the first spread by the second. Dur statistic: 1.87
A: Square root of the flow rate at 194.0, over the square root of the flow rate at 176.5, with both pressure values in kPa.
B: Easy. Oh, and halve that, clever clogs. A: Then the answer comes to 0.498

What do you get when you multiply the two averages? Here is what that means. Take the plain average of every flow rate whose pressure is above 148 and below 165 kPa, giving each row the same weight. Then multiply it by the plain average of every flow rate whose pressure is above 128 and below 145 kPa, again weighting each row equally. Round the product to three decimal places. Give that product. 1.529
